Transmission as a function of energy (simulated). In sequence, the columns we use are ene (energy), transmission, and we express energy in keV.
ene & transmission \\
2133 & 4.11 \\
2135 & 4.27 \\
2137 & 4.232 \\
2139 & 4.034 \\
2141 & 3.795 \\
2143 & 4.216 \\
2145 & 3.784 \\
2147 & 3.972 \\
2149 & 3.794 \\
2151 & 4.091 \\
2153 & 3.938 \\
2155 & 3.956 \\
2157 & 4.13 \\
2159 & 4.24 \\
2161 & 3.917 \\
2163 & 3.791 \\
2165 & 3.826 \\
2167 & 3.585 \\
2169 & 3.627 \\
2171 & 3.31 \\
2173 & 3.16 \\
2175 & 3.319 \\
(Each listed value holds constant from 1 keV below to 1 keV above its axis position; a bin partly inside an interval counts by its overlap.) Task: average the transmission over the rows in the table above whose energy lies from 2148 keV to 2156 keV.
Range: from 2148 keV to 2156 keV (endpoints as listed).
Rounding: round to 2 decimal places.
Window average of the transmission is 3.94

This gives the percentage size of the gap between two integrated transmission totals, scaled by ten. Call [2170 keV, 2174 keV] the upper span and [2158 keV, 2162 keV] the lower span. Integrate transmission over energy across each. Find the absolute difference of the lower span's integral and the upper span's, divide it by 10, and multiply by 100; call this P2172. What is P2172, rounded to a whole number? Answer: 34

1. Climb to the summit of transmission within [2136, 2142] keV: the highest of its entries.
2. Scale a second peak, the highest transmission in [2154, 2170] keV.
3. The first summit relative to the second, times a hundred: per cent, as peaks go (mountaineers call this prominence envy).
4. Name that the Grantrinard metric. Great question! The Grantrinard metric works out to 100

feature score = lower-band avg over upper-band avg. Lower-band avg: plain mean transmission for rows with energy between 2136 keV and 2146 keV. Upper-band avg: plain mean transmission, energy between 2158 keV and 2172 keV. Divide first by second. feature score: 1.07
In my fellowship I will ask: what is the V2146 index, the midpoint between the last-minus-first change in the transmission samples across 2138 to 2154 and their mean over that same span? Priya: 1.9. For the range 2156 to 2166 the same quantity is 1.8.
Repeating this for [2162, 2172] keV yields 1.6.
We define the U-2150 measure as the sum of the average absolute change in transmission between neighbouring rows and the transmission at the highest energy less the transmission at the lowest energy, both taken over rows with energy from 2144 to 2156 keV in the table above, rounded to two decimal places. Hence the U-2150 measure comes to 0.34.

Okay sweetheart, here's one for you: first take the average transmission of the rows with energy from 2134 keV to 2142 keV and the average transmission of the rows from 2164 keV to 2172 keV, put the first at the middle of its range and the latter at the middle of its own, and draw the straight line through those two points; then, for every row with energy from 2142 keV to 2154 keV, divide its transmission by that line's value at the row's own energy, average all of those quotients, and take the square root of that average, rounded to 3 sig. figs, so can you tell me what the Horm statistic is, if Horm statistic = 1.01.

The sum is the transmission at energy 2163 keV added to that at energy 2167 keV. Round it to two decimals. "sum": 7.38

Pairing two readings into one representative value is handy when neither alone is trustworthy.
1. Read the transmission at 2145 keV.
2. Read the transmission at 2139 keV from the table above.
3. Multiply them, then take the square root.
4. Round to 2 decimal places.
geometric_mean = 3.91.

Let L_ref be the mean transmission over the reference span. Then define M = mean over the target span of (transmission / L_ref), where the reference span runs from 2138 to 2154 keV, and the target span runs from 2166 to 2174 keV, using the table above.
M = 0.87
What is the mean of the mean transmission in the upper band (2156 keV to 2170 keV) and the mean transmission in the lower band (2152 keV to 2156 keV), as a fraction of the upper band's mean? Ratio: 1.01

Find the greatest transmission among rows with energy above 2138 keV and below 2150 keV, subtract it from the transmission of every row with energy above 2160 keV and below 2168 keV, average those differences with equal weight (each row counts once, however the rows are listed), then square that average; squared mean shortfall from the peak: 0.19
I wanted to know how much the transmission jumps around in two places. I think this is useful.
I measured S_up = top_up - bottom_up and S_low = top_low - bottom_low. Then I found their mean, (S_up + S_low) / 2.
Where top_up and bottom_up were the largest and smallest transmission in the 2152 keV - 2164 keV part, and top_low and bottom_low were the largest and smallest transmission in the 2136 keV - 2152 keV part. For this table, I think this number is 0.45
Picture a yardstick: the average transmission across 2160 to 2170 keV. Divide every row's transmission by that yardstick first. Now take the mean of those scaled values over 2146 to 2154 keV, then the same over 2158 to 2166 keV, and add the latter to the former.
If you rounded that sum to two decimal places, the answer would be 2.11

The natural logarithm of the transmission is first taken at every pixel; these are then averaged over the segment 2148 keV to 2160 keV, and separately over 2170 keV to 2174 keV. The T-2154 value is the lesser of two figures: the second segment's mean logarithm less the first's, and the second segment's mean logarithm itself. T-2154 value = -0.22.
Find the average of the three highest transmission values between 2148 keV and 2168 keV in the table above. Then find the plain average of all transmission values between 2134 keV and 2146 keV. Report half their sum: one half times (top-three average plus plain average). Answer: 4.10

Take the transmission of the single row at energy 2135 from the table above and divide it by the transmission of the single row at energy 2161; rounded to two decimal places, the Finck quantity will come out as 1.09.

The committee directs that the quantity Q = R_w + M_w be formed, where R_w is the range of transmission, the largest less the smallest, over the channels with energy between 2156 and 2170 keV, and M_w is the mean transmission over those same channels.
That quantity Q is 4.53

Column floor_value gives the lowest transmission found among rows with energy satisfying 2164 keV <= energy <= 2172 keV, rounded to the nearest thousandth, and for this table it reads 3.310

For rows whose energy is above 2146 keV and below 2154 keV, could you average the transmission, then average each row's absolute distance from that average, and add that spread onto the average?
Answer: 4.03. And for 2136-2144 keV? 4.22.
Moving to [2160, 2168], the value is 3.88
